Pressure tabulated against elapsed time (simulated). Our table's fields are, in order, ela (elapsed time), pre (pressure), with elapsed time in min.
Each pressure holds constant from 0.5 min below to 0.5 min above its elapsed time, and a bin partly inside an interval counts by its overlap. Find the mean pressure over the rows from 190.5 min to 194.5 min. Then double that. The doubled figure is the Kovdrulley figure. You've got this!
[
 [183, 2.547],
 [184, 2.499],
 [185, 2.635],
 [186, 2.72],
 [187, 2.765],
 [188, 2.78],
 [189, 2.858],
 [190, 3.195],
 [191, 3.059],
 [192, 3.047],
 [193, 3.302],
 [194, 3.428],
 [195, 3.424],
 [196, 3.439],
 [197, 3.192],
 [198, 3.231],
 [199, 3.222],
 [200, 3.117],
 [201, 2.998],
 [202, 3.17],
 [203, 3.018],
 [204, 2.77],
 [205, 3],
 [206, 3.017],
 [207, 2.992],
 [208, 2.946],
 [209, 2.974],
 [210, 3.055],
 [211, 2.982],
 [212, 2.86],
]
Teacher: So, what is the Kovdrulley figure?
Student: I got 6.42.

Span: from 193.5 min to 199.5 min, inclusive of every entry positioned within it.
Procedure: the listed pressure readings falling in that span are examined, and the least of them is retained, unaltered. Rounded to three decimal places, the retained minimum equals 3.192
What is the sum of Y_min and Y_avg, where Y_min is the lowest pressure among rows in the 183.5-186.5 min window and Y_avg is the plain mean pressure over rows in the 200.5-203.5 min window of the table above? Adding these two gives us 5.56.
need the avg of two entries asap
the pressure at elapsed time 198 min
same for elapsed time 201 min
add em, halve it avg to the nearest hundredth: 3.11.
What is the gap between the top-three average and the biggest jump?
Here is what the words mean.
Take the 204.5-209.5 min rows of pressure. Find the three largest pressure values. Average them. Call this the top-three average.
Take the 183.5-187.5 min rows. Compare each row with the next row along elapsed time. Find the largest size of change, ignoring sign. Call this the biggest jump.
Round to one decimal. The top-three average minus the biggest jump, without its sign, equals 2.9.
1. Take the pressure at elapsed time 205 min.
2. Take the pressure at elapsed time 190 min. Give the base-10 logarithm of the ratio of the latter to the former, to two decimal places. 0.03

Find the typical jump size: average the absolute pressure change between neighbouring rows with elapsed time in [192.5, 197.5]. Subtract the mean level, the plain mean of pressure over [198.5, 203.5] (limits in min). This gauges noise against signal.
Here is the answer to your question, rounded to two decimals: -3.01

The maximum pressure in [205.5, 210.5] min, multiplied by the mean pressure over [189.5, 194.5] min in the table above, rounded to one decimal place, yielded 9.8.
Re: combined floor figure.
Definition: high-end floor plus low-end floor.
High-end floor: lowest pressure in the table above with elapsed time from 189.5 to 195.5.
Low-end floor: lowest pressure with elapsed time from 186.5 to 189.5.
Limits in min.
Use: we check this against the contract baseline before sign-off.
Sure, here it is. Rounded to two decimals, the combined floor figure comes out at 5.81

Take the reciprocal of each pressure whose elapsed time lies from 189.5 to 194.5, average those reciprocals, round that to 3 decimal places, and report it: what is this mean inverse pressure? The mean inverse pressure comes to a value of 0.313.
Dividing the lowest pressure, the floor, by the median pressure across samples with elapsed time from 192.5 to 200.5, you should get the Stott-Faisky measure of 0.954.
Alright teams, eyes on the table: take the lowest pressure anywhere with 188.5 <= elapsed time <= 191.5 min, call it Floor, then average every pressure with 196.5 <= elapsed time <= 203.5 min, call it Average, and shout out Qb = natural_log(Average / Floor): 0.09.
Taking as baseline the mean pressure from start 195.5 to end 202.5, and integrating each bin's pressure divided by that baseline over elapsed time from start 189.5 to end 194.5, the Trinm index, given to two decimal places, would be 5.02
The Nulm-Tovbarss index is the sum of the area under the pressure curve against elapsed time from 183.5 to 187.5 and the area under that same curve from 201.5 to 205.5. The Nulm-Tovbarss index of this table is 22.58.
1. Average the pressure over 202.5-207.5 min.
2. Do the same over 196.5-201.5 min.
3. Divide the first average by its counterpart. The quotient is 0.94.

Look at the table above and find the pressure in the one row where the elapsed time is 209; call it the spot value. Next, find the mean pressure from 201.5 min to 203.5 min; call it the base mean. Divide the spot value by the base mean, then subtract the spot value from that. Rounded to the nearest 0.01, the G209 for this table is -2.01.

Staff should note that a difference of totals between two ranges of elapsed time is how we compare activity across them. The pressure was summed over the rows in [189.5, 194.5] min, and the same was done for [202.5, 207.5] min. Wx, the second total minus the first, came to -1.2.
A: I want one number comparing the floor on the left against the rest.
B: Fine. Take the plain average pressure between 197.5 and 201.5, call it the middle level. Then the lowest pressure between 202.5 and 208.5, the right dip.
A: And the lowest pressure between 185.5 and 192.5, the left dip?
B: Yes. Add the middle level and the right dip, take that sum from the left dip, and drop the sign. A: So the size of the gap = 3.19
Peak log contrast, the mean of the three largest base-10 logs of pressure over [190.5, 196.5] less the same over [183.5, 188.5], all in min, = 0.10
